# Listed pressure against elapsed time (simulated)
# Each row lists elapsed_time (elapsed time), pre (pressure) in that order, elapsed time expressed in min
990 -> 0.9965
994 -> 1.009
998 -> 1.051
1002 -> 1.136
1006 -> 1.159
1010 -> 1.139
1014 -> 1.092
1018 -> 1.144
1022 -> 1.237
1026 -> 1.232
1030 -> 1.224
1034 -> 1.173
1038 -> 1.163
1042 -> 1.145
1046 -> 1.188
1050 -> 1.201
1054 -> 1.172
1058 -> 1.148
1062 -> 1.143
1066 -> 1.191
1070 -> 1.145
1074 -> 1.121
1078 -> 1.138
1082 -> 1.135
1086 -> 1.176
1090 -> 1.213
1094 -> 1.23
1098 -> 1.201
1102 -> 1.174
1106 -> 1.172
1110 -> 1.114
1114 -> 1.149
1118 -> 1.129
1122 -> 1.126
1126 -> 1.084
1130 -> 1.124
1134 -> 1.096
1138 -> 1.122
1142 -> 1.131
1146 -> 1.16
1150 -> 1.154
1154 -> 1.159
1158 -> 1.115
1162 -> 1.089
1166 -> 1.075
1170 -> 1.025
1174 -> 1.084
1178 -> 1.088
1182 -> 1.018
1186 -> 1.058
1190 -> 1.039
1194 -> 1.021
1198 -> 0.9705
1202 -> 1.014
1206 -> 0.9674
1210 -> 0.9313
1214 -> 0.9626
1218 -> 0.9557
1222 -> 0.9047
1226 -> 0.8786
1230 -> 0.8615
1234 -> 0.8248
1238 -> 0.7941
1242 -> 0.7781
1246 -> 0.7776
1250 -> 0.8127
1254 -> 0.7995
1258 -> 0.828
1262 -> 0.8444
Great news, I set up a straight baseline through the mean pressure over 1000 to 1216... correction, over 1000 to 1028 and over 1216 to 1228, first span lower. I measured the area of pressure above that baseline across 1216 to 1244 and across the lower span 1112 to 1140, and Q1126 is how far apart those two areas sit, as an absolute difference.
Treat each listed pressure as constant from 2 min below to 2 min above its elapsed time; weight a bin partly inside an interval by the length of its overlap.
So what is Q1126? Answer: 3.8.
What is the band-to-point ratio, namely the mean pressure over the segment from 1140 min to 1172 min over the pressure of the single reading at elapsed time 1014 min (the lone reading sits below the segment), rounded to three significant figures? 1.02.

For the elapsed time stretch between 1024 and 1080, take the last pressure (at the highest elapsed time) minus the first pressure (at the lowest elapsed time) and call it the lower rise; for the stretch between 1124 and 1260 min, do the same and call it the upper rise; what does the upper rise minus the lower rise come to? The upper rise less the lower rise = -0.16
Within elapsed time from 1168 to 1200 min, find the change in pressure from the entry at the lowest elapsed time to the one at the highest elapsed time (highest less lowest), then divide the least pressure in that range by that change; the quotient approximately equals -18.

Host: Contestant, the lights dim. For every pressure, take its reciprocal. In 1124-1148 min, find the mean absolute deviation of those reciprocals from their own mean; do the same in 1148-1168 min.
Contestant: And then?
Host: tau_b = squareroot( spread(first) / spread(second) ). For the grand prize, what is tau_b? 0.81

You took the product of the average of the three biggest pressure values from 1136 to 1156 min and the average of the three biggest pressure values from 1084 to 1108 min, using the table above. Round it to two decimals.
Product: 1.41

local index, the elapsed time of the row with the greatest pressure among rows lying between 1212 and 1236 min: 1214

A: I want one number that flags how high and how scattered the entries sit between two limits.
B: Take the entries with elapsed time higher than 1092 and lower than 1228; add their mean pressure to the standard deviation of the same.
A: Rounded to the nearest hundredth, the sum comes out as 1.16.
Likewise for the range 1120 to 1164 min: 1.15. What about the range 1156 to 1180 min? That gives 1.11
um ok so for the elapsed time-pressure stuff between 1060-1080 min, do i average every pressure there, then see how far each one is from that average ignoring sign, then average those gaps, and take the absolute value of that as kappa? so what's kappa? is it 0.017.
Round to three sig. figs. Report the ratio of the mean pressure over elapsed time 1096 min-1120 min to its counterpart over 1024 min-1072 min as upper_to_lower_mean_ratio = 0.983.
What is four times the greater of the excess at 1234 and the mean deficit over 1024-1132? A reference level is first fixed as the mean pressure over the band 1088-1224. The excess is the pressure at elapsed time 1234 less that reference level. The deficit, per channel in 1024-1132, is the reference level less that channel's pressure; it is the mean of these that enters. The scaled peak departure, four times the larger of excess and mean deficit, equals -0.32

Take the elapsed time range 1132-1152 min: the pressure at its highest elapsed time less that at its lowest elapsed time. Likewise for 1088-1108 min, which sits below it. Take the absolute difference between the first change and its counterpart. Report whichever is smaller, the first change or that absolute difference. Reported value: 0.06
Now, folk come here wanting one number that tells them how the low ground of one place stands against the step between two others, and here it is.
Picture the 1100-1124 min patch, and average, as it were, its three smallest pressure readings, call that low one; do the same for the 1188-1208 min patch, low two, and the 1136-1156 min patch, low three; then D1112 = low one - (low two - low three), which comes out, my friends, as 1.27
